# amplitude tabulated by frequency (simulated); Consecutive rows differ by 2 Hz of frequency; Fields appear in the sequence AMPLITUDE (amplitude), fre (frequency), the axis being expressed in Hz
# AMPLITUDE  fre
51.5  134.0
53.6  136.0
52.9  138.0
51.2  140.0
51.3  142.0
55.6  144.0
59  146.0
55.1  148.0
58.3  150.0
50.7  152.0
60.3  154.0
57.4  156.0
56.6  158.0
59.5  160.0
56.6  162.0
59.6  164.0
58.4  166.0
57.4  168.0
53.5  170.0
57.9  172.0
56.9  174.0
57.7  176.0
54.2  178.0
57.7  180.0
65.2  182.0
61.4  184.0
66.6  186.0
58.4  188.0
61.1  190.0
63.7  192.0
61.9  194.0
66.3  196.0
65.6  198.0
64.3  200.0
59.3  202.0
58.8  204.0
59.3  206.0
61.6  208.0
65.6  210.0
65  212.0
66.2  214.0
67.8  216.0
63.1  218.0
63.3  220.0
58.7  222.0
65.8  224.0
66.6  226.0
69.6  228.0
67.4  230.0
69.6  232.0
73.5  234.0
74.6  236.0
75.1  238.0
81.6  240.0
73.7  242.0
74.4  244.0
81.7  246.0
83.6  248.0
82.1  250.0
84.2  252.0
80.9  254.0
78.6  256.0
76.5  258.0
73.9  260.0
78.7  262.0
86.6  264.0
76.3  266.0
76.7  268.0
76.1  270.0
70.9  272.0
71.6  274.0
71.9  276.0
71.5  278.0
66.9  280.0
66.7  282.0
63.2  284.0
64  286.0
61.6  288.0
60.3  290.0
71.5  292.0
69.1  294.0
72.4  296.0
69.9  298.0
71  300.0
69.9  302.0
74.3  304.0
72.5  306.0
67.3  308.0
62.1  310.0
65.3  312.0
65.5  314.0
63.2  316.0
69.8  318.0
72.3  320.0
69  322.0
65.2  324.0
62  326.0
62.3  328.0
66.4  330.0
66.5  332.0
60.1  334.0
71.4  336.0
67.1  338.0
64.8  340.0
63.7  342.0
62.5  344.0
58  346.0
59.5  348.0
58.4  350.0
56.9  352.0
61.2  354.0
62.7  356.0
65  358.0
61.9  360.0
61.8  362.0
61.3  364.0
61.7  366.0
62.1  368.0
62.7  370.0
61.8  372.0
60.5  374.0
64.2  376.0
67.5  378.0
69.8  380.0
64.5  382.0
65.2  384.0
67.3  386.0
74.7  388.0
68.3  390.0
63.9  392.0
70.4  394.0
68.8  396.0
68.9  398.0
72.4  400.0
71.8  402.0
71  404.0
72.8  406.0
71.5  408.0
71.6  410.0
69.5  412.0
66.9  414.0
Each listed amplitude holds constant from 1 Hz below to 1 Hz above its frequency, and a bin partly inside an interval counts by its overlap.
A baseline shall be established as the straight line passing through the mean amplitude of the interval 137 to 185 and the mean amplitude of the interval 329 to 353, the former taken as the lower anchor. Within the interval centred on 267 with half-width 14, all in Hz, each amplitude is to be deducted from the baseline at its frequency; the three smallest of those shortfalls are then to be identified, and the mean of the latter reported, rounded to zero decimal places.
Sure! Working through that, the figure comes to -22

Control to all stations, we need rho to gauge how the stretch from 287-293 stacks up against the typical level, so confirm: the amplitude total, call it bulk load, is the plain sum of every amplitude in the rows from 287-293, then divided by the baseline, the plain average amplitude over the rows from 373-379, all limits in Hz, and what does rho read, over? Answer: 3.02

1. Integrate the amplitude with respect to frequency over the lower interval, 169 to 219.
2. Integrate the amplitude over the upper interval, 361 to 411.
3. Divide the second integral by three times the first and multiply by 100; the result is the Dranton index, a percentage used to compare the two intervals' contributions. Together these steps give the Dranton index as 36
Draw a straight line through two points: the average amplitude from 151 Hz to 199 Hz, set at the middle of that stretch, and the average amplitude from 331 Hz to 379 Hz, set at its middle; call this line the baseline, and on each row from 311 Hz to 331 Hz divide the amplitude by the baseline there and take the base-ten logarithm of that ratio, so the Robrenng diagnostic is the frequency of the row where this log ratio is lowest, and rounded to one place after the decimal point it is 326.0 Hz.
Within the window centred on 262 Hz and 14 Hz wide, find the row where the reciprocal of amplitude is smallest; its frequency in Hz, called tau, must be 264.0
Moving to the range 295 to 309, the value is 304.0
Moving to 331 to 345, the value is 336.0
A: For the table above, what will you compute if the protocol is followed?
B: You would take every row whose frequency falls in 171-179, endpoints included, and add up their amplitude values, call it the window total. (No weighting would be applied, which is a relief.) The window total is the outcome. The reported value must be 227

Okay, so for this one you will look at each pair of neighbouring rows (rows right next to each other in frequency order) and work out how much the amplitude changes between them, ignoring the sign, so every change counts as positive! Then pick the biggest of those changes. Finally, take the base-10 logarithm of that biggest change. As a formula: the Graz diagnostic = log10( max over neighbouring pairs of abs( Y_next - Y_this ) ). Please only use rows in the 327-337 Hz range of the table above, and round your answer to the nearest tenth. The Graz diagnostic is 1.1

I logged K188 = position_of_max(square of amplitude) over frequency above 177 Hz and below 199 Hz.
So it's 186.0 Hz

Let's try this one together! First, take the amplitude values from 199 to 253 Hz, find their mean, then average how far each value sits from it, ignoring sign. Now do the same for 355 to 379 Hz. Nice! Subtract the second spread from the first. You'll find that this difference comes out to 5.2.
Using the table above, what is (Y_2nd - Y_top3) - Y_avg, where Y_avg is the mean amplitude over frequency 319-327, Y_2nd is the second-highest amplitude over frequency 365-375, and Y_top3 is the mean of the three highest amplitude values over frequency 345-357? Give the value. -66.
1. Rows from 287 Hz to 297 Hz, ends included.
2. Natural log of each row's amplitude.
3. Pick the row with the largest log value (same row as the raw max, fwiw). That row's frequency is 296.0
